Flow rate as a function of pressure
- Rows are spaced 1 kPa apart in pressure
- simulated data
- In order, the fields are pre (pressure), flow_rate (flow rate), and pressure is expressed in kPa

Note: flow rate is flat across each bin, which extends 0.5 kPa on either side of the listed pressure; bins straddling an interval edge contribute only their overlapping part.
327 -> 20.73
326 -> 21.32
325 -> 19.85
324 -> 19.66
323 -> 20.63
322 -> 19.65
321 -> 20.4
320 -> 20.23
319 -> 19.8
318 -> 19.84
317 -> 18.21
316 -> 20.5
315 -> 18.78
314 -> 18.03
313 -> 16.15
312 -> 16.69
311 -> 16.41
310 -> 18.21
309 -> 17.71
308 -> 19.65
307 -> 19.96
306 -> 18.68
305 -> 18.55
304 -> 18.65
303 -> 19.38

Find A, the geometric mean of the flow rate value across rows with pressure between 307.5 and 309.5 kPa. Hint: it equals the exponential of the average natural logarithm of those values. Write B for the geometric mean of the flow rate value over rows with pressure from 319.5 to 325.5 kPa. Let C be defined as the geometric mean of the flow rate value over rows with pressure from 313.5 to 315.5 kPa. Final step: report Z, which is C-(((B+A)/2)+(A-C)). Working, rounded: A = 18.7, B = 20.1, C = 18.4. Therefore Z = -1.2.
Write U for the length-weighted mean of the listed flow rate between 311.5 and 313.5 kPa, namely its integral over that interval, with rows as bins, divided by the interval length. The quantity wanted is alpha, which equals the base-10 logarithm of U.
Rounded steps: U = 16.4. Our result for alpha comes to 1.22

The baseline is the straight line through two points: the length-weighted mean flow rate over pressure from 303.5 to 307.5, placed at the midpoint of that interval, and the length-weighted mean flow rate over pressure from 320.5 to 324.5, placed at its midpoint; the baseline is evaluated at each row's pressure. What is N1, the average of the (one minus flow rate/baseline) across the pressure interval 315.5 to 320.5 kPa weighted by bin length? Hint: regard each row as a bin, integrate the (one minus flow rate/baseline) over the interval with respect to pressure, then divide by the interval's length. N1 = 0.004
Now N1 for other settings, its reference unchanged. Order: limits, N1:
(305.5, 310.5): 0.015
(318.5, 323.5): -0.008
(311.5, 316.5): 0.077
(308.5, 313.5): 0.118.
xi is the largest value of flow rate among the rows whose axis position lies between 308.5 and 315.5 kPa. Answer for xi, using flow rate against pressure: 18.78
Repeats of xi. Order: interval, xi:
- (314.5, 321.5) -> 20.5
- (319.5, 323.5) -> 20.63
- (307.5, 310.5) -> 19.65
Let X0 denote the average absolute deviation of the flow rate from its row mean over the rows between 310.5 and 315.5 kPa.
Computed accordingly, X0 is 1.0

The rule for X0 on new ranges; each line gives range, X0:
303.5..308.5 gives 0.6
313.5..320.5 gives 0.9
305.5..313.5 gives 1.2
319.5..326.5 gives 0.5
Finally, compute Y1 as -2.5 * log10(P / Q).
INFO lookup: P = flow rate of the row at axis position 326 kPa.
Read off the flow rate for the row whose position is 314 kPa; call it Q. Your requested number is -0.18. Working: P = 21.32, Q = 18.03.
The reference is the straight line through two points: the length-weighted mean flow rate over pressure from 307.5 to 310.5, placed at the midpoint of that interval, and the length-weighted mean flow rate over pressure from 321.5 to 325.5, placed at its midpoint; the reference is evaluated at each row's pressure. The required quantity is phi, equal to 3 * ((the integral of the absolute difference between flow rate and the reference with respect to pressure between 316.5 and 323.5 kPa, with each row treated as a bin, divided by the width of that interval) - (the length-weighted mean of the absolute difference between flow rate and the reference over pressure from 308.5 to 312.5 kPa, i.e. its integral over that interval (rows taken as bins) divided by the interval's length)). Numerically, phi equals -3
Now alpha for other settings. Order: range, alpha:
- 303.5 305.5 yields 1.27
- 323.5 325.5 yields 1.30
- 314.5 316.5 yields 1.29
